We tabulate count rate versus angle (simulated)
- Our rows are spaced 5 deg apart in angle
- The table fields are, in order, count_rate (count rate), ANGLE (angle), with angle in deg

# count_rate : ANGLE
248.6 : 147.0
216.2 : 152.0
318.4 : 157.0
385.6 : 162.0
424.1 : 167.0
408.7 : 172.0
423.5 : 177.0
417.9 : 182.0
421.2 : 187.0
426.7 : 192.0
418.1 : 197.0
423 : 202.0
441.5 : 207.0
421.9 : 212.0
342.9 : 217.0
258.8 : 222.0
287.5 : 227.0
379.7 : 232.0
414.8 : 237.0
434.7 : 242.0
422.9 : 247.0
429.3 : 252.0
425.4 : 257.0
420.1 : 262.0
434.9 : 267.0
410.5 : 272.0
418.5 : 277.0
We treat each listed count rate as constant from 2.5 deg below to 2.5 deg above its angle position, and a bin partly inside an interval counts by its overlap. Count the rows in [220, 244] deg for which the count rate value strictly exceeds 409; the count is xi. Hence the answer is 2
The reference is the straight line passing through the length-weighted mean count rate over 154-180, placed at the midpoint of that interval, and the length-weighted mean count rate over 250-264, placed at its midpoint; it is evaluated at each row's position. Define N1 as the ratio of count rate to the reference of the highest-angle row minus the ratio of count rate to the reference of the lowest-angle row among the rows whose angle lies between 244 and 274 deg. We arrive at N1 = -0.05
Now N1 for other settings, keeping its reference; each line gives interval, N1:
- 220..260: 0.37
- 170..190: 0.02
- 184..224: -0.43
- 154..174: 0.22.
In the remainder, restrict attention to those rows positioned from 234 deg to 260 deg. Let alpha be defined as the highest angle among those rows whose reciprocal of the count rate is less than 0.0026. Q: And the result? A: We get 257.0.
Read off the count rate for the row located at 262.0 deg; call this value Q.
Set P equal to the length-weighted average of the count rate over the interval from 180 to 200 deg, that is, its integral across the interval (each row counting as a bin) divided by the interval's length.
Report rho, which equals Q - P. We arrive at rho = -1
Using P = 421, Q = 420.1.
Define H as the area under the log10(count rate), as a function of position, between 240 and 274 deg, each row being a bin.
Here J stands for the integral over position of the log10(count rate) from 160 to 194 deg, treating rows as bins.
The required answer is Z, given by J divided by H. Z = 0.996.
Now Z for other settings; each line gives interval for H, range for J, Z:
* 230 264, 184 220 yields 1.055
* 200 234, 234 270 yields 1.090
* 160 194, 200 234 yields 0.975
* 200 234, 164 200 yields 1.088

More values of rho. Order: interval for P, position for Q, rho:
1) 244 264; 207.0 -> 17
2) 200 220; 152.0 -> -187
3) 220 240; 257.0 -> 86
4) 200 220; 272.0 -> 7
